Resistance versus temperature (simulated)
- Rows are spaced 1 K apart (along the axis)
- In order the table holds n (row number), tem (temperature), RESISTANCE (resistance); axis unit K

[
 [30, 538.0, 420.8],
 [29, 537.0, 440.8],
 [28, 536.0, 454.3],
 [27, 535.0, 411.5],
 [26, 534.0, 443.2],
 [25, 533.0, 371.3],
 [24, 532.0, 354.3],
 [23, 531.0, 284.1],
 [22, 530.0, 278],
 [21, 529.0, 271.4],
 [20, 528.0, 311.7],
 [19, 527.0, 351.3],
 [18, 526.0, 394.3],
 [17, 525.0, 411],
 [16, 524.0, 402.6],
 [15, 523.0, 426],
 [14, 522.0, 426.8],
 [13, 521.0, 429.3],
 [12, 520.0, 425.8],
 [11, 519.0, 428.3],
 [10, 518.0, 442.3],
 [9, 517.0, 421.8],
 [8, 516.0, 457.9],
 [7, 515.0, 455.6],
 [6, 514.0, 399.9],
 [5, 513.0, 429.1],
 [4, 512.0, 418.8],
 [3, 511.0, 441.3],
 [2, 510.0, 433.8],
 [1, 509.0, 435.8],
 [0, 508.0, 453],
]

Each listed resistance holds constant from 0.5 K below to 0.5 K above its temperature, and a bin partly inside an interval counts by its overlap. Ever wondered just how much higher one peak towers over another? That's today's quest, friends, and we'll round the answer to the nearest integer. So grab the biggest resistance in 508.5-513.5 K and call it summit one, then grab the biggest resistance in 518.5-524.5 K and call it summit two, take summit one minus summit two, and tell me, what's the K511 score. 12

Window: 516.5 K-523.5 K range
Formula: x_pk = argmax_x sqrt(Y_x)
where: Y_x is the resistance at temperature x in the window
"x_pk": 518.0 K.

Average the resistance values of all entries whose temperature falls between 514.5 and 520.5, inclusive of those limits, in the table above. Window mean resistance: 439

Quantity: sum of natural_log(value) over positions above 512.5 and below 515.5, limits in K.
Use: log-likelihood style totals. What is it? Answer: 18.2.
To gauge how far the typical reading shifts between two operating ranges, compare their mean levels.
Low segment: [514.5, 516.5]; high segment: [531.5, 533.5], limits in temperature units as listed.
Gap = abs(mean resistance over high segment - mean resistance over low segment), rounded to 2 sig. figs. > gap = 94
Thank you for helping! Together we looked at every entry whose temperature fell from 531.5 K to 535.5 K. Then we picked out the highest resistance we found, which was 443.2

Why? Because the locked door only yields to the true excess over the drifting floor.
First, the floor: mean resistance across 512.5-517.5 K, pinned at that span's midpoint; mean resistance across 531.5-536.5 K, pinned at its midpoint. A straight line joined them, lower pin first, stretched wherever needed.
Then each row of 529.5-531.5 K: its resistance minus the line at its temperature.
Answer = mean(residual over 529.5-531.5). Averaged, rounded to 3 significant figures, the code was -131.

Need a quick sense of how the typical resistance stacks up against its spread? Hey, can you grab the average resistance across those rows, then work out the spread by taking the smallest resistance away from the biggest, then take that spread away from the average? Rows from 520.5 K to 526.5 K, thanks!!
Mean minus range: 380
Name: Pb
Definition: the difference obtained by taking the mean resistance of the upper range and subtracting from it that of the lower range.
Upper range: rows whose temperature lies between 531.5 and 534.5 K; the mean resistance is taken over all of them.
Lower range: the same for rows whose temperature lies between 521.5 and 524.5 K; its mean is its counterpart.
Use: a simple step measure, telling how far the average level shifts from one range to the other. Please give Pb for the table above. -29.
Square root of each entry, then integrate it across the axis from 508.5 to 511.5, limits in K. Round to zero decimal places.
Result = 63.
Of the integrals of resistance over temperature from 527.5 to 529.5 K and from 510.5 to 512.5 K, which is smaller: 583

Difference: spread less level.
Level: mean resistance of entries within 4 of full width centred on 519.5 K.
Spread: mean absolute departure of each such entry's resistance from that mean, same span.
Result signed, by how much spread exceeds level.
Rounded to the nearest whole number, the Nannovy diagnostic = -426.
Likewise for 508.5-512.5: -426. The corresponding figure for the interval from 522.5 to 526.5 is -398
